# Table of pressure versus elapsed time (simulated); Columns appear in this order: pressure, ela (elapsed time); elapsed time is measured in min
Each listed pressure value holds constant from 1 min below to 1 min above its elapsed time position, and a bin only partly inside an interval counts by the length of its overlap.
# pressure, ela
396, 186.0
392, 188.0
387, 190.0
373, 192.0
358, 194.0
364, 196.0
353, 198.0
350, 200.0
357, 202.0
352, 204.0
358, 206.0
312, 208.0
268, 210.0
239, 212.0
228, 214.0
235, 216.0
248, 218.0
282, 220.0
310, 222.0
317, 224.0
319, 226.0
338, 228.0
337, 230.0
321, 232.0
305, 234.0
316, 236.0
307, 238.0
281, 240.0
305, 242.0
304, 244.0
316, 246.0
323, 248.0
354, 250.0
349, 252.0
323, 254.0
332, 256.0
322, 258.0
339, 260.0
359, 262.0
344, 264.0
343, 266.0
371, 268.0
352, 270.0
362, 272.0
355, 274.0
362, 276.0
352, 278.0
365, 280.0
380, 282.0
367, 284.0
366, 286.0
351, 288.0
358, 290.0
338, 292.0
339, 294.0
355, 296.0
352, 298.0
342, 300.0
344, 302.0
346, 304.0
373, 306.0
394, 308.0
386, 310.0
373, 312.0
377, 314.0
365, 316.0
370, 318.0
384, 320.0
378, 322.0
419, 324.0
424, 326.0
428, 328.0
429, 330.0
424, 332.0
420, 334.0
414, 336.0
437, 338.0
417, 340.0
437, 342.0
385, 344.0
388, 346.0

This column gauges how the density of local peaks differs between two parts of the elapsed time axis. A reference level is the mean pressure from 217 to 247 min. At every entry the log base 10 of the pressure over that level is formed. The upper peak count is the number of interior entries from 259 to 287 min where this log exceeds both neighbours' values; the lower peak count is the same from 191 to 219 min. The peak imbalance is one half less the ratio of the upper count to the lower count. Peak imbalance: -1.2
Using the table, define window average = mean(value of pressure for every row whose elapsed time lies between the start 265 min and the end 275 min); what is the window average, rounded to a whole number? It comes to 357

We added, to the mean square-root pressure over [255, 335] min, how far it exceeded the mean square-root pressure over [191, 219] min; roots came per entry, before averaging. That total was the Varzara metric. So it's 20.7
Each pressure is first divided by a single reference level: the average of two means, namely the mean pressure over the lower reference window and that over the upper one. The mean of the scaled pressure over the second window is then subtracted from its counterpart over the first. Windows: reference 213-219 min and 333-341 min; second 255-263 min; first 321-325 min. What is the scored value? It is 0.18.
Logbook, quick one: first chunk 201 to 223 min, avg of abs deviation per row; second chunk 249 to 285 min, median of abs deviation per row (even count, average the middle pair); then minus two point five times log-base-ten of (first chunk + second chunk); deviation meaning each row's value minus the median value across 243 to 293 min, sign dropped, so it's -4.7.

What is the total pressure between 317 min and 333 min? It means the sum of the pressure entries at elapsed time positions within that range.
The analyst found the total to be 3256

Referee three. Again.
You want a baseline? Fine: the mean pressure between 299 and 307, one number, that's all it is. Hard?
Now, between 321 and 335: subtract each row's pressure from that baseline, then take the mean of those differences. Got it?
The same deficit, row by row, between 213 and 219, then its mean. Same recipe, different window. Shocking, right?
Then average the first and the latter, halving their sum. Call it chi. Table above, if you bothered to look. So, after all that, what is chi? 24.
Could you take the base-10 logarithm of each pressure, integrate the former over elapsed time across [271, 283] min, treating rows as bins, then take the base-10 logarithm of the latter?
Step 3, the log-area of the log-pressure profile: 1.49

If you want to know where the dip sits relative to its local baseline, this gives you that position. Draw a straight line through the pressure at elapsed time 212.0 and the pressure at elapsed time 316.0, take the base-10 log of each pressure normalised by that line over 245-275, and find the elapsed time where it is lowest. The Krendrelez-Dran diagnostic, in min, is 258.0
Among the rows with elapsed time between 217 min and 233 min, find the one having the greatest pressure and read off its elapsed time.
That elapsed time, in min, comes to 228.0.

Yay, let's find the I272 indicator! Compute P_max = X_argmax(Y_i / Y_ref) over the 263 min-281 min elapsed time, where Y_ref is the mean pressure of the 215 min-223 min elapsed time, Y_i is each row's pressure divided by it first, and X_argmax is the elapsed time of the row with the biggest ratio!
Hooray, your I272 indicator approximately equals 268.0 min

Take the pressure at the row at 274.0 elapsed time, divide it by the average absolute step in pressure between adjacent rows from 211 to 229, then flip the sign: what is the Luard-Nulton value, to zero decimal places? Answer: -23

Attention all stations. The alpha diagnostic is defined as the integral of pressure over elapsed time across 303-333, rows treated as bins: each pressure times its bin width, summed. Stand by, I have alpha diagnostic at 11740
